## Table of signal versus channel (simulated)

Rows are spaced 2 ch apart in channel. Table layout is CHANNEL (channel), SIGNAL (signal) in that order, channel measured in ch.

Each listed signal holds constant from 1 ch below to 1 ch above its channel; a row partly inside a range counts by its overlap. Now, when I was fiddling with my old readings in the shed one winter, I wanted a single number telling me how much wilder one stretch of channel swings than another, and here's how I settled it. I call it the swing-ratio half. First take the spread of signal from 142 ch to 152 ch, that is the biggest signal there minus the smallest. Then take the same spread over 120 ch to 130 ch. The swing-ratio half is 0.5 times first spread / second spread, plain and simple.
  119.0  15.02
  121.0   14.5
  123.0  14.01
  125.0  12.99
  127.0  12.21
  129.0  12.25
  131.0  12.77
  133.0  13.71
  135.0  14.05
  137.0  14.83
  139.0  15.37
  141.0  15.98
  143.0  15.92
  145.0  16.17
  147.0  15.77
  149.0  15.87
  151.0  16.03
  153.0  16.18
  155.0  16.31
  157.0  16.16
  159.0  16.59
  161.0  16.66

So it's 0.09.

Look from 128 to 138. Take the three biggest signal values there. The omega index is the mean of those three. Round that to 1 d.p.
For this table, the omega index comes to 14.2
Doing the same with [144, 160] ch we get 16.4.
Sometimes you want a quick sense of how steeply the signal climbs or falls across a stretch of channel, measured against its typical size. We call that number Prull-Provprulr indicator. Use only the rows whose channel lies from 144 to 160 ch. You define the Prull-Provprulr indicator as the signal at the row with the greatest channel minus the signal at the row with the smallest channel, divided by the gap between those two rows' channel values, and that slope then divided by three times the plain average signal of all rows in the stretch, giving 0.0006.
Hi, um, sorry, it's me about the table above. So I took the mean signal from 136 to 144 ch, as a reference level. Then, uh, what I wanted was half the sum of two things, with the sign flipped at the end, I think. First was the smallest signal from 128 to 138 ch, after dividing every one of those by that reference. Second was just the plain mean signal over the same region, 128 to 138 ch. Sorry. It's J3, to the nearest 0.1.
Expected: -7.2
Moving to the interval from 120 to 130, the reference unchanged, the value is -7.0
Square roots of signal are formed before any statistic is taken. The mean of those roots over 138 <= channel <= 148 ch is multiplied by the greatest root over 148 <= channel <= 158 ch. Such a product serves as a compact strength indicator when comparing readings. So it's 16.1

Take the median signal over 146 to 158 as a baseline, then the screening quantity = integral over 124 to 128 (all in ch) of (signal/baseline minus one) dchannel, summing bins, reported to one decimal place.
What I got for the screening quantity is -0.9 ch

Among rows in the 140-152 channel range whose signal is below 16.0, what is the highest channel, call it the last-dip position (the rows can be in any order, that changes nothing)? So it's 149.0 ch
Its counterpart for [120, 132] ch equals 131.0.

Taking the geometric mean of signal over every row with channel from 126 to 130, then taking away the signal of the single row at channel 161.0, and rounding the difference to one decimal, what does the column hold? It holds -4.4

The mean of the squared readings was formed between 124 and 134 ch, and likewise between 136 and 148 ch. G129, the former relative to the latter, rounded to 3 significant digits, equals 0.666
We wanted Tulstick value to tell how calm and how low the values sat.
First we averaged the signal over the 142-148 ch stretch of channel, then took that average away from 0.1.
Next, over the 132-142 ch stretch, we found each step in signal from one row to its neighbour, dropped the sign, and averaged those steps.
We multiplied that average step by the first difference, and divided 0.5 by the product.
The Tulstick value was -0.0556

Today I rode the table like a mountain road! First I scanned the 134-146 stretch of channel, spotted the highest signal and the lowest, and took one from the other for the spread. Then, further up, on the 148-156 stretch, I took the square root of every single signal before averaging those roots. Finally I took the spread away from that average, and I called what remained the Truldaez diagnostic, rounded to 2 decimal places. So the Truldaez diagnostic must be 1.89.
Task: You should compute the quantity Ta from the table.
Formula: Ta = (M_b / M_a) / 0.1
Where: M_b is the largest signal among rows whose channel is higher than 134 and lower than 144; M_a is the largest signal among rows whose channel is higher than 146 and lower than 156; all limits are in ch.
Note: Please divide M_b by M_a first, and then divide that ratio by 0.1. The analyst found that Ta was 9.80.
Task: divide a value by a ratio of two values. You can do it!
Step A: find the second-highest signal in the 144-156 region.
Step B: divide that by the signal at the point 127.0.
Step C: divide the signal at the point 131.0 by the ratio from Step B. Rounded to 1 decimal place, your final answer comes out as 9.6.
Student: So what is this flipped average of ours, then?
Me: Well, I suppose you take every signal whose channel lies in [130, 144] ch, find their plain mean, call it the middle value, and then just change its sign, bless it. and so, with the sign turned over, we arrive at -14.66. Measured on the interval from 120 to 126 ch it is -13.83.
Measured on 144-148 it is -15.97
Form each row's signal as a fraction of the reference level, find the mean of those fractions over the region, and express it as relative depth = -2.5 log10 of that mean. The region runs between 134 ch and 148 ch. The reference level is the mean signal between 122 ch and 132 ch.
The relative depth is -0.20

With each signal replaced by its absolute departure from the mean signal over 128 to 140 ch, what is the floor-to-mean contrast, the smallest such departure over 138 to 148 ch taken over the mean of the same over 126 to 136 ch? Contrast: 1.7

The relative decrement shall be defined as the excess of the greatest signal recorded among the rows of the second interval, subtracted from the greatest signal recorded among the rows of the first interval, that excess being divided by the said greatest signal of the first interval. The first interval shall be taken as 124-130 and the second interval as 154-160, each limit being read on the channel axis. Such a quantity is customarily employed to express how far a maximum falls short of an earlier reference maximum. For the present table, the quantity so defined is -0.28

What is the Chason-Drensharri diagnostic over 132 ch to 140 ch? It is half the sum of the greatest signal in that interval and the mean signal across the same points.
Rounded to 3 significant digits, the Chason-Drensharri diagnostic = 14.9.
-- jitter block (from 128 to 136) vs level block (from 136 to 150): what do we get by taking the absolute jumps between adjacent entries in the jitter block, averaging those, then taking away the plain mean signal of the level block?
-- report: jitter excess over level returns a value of -15.1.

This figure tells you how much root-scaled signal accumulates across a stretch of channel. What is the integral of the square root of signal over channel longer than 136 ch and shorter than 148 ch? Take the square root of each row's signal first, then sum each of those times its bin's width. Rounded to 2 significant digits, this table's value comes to 48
